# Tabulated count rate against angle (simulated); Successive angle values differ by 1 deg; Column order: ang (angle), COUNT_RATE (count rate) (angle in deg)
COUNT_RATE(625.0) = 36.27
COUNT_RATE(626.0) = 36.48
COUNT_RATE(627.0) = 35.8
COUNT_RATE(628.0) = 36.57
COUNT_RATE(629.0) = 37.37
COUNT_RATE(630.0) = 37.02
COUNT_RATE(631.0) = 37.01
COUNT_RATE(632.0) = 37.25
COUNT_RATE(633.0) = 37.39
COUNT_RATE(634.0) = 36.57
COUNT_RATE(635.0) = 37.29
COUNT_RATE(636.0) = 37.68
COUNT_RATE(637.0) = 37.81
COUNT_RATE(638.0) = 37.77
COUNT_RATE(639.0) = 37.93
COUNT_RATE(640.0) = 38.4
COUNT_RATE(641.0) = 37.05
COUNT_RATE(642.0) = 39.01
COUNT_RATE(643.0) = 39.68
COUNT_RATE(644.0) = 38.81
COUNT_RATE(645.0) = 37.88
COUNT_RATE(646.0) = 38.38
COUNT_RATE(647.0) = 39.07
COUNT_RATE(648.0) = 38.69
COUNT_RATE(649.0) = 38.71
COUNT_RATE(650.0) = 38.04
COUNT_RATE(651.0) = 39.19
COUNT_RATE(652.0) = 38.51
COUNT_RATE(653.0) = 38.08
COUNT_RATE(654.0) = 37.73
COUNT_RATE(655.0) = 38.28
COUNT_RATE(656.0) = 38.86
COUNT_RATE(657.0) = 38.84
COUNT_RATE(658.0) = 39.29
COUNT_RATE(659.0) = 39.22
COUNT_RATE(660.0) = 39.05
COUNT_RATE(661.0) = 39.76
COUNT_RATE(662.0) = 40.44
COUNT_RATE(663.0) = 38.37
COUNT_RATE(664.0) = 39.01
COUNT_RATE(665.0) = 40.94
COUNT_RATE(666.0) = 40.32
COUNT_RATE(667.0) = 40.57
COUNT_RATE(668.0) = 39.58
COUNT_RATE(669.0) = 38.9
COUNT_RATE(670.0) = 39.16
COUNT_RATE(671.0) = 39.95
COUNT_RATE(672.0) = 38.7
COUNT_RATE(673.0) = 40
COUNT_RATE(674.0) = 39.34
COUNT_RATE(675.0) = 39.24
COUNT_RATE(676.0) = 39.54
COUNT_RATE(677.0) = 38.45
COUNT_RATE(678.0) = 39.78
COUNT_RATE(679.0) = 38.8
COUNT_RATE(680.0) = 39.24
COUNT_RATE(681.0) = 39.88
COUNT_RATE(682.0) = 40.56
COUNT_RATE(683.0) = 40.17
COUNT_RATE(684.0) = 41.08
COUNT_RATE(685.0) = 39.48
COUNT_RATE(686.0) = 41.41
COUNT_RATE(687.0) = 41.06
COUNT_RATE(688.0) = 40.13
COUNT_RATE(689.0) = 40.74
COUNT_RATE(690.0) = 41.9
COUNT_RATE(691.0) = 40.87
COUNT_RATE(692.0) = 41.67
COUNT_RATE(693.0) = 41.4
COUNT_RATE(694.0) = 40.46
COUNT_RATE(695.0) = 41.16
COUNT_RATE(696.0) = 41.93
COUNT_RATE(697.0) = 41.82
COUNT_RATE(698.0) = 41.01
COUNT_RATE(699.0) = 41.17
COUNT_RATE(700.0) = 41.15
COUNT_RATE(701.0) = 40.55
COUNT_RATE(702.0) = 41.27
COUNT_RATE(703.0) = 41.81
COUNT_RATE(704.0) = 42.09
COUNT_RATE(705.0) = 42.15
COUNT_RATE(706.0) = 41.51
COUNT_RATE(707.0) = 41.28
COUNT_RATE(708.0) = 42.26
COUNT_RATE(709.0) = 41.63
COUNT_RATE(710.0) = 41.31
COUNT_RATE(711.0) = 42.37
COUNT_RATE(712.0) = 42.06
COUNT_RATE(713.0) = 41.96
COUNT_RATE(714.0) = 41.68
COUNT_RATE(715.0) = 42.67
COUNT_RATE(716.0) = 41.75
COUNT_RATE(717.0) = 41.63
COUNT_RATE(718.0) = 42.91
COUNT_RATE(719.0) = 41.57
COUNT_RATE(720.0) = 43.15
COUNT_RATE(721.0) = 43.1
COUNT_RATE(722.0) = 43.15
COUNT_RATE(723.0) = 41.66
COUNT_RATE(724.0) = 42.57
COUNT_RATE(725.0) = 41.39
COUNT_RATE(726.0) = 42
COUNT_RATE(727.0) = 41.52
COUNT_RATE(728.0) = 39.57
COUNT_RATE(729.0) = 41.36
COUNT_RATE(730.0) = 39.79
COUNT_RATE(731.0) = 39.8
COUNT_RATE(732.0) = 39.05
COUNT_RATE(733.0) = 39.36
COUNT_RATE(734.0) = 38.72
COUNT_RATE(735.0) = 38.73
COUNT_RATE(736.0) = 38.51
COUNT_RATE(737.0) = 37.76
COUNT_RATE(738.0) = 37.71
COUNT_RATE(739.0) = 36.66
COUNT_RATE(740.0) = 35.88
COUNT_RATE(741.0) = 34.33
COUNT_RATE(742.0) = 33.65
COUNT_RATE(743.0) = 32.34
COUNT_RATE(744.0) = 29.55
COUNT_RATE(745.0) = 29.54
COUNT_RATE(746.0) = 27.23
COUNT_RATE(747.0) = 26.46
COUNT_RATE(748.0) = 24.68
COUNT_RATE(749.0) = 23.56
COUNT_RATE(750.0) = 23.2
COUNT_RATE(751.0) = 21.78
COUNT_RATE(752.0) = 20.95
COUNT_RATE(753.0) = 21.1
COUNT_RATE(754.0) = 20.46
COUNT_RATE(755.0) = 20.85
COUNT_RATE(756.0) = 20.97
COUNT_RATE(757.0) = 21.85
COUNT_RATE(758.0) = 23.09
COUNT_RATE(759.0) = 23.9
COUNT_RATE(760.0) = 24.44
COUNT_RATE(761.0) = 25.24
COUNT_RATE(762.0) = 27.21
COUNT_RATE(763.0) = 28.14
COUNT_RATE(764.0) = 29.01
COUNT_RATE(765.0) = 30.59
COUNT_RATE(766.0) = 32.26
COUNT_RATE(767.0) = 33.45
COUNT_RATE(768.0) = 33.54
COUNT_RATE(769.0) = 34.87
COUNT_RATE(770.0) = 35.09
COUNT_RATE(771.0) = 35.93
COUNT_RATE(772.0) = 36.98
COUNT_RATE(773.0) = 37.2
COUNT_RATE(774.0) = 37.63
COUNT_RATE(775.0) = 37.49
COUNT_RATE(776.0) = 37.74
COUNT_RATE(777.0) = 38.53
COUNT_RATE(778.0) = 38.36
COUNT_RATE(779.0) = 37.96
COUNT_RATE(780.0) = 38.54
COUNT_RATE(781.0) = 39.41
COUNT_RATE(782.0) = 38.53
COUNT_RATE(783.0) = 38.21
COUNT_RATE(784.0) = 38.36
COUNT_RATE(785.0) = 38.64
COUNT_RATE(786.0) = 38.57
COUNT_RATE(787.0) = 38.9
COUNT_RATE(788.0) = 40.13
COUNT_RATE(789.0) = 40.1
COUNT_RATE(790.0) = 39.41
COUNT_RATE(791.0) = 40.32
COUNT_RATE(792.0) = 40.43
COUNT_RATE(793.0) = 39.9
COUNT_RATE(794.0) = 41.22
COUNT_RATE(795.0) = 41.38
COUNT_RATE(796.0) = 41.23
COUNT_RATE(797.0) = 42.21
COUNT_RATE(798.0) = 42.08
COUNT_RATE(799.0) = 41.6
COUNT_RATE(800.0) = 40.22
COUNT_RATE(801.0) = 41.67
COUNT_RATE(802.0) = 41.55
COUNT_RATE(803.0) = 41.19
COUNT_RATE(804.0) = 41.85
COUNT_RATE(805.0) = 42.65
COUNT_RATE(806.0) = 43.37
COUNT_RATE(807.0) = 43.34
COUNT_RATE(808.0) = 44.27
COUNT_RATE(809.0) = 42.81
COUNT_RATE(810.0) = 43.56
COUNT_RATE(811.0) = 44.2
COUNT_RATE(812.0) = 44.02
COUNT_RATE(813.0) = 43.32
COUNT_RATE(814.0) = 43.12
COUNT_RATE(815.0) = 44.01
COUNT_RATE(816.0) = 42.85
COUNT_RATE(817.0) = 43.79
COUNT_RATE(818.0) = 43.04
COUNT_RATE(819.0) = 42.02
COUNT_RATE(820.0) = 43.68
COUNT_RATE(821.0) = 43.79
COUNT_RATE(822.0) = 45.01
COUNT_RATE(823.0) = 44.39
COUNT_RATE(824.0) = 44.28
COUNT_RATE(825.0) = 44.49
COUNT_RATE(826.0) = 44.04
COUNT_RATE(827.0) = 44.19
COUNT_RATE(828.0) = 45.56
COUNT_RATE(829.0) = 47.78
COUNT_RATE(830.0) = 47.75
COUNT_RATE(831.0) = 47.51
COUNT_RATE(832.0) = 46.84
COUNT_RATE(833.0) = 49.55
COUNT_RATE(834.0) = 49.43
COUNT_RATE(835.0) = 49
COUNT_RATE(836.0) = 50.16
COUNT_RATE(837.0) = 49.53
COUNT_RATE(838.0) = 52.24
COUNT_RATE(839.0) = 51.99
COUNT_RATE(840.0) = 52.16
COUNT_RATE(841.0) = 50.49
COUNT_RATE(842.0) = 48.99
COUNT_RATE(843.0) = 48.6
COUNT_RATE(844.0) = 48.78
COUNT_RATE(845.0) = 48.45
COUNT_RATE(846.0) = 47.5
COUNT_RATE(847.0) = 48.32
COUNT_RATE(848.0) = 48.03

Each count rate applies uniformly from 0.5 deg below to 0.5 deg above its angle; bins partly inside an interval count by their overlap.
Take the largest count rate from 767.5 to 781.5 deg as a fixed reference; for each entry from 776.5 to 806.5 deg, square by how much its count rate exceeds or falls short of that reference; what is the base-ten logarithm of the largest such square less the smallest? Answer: 1.2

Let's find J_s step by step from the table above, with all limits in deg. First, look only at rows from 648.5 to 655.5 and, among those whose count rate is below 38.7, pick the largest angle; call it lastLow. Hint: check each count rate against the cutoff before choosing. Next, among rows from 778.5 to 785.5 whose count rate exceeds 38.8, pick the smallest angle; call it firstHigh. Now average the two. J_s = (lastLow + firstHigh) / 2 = 718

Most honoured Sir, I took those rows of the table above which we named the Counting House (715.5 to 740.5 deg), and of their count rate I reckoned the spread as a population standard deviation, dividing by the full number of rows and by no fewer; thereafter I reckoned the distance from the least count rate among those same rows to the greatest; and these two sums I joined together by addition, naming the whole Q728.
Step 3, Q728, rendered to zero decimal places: 9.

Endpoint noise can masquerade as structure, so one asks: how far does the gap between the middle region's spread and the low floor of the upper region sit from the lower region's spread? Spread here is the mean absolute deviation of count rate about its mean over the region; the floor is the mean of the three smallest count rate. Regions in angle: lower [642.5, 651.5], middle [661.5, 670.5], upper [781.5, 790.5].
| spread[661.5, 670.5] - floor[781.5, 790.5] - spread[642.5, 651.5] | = 38.0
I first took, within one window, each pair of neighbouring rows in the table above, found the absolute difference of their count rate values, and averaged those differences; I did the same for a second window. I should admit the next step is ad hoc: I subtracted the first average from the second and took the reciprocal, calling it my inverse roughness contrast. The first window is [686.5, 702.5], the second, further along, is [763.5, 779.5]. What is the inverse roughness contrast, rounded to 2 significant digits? 20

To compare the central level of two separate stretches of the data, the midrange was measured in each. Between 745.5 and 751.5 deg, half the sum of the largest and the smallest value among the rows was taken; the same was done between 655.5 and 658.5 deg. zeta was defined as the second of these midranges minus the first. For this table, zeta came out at 15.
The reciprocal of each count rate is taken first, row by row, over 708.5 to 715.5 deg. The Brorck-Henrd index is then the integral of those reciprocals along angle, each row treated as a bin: 0.17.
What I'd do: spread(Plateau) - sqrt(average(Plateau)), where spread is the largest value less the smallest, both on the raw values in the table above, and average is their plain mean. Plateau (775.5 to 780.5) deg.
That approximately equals -5.4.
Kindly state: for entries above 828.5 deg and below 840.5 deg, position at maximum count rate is 838.0 deg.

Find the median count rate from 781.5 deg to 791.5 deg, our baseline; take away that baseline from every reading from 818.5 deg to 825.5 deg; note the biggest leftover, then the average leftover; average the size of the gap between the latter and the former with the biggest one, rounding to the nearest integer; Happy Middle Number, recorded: 4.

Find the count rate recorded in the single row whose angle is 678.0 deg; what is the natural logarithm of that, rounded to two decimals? 3.68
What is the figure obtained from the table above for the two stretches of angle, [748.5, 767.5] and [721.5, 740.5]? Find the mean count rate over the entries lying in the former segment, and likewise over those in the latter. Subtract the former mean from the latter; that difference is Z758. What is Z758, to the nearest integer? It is 15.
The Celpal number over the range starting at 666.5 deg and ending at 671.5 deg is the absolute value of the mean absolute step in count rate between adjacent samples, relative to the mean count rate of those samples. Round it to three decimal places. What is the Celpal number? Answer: 0.017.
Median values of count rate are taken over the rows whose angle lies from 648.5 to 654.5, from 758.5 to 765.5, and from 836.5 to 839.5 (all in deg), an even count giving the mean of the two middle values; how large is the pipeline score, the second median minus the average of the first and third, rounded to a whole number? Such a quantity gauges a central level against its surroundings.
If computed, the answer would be -18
